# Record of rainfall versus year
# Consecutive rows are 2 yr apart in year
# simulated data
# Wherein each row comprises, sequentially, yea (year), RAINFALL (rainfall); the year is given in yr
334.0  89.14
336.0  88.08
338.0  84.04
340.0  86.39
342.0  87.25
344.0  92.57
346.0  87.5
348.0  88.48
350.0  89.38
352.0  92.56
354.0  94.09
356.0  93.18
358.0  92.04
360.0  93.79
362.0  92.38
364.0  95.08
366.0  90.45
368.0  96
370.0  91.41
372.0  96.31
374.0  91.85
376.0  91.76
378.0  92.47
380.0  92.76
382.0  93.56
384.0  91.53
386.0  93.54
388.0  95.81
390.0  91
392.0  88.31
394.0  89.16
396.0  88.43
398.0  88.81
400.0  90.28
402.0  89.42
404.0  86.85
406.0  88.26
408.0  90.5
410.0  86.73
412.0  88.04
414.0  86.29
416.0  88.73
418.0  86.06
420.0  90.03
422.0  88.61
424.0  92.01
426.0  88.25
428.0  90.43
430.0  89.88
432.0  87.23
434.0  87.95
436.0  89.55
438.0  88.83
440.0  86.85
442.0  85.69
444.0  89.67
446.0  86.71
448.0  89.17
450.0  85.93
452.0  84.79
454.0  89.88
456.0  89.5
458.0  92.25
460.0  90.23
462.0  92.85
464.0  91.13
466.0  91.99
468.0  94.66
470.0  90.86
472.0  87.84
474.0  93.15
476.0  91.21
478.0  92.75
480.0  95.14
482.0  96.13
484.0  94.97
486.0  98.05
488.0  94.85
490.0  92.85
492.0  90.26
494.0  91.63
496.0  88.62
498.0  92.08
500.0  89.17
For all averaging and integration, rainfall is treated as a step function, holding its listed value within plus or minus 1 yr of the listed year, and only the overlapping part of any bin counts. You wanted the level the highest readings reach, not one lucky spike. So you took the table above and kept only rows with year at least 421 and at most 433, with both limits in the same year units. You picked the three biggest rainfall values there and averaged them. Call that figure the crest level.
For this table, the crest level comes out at 90.8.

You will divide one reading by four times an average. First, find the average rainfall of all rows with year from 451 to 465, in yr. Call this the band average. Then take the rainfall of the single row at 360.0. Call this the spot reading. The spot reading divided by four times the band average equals 0.260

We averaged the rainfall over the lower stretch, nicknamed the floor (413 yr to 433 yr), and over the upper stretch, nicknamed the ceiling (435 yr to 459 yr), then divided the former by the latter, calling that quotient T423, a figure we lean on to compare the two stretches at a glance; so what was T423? 1.006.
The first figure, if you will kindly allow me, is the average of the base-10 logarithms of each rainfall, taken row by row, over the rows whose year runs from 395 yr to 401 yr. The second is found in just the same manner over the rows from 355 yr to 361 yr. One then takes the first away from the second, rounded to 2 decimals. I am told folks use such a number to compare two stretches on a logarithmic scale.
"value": 0.02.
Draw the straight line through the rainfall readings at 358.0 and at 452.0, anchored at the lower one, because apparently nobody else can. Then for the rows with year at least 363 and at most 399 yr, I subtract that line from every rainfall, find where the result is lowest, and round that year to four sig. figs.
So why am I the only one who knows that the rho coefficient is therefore 392.0 yr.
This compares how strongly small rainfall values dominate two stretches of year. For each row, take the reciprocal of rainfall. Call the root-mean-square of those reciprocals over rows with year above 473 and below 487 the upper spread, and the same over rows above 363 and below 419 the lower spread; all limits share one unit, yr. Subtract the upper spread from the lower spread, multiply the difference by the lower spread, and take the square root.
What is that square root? 0.0022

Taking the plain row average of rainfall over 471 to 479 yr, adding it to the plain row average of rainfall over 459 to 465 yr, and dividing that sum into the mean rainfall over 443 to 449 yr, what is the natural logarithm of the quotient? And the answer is -0.72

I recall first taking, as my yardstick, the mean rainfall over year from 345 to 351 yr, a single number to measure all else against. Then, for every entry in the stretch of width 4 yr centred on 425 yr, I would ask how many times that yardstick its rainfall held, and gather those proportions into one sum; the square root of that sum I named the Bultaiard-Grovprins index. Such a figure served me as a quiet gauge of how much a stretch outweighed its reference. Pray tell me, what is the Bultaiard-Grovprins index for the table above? 1.43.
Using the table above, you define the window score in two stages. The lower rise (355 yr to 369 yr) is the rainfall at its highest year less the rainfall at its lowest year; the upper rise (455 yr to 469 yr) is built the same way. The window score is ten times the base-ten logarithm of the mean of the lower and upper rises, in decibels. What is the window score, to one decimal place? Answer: 6.0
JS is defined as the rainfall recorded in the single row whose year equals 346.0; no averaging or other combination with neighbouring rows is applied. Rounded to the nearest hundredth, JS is 87.50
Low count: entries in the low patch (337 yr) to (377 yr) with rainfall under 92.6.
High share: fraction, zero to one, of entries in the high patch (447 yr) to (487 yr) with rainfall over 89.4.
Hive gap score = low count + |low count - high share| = 27.2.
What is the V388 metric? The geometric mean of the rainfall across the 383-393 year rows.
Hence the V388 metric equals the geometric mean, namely 92.0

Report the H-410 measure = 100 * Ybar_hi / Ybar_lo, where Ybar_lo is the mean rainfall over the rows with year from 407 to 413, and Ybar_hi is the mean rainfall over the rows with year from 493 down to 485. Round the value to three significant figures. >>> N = 106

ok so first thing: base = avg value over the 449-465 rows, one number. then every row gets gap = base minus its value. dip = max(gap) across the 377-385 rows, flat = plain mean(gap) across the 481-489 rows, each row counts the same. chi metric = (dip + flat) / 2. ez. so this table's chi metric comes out -4.2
